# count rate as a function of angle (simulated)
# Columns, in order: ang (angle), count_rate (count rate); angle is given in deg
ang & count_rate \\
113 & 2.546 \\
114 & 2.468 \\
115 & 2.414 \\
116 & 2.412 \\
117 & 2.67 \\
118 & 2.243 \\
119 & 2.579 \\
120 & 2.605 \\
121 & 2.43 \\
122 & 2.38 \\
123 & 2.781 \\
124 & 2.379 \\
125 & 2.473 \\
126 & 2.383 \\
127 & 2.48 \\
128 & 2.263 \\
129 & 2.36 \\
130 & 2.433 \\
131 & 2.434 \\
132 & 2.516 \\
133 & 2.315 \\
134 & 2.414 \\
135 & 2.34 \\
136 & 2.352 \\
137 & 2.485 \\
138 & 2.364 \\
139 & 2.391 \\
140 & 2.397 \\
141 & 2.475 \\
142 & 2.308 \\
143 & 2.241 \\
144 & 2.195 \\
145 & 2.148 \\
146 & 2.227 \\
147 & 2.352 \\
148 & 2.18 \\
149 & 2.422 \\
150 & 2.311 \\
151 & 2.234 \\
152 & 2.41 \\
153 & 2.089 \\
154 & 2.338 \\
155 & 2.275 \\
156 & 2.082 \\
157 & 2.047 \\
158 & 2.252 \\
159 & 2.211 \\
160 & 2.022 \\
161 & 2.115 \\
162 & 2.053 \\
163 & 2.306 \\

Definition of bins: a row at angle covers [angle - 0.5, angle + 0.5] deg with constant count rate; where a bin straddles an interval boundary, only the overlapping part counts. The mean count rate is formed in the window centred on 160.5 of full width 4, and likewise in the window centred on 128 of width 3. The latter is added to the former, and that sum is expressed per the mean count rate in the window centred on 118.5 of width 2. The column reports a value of 1.85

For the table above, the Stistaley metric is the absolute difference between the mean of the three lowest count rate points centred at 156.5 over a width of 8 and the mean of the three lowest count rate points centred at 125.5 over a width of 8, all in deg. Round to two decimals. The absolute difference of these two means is 0.28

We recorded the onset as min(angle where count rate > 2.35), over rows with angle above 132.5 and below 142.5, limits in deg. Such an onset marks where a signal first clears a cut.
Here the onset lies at 134 deg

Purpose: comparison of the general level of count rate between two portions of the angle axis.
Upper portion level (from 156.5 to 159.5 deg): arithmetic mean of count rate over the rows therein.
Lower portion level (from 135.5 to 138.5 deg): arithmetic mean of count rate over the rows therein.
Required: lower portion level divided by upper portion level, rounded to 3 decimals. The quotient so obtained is 1.106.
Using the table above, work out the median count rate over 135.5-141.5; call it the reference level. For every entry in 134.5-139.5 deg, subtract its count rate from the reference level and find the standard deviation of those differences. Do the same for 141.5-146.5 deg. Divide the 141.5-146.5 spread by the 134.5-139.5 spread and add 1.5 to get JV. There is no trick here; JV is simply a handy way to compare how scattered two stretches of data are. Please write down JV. 2.51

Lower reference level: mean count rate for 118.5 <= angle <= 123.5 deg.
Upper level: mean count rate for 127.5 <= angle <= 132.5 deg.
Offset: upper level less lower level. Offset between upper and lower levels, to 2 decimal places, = -0.15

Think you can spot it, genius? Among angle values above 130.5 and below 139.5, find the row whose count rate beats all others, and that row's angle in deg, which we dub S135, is 132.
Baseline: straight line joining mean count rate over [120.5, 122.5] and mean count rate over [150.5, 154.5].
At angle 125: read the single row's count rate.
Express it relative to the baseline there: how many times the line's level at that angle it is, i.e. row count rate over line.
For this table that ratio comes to 1.03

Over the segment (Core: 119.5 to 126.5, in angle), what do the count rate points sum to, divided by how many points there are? 2.49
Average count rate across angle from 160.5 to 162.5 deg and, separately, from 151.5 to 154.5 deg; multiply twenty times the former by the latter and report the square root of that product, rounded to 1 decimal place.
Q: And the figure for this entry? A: 9.7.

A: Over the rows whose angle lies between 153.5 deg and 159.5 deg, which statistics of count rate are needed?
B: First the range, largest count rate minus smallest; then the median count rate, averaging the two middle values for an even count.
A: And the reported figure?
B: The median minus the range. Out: 1.94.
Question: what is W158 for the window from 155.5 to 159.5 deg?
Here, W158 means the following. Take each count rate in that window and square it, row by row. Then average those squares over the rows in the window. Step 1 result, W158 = 4.6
